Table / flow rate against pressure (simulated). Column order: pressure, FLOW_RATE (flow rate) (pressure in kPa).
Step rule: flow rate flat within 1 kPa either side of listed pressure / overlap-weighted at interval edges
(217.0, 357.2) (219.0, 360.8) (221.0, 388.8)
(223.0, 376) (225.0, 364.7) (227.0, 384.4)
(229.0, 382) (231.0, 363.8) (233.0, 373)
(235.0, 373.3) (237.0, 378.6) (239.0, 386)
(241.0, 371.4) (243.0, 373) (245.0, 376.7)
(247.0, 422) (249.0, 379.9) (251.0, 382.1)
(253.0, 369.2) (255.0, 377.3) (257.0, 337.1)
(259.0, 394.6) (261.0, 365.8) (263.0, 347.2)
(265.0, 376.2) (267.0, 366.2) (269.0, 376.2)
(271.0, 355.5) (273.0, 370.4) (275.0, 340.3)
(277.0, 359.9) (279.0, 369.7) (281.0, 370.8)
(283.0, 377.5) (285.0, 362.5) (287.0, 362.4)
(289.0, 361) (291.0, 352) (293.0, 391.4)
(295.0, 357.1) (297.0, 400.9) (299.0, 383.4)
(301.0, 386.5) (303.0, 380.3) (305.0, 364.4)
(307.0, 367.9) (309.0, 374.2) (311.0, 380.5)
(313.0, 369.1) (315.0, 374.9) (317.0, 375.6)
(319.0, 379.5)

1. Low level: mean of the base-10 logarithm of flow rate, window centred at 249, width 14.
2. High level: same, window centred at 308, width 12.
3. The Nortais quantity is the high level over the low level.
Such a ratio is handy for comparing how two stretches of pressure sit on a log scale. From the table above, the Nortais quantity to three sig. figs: 0.996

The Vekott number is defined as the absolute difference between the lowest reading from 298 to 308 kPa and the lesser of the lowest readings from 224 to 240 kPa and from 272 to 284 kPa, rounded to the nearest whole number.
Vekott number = 24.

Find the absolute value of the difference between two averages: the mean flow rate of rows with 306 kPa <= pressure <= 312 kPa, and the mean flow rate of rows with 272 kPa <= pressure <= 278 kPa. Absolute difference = 17.3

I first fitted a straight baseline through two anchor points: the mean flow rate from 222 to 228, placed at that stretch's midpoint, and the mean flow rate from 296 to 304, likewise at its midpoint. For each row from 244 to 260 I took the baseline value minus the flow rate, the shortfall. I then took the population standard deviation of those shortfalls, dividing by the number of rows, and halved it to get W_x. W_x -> 11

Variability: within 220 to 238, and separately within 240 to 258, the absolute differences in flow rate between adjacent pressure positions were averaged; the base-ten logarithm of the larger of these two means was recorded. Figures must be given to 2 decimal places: 1.29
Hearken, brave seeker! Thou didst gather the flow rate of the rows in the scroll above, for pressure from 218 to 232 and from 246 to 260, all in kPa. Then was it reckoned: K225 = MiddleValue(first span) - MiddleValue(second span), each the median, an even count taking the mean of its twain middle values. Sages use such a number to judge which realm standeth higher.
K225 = -4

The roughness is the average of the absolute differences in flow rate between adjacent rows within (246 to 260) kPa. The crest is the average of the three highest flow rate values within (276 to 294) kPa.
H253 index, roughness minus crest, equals -353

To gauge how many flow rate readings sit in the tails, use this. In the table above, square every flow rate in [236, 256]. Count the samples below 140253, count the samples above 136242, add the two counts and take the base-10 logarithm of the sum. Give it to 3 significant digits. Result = 1.11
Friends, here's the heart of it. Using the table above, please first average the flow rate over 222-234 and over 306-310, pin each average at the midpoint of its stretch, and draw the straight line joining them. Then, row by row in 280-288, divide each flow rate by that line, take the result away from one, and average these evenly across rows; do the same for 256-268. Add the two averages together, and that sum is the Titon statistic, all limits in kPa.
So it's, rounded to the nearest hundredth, 0.03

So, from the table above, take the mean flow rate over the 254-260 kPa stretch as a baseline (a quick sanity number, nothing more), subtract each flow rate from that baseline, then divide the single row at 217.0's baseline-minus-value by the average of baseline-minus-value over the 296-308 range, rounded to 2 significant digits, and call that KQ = -1.1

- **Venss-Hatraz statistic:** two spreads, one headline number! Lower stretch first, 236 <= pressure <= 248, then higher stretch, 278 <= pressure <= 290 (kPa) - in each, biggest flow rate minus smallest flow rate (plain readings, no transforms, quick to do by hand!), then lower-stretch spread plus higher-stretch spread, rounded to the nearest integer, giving 67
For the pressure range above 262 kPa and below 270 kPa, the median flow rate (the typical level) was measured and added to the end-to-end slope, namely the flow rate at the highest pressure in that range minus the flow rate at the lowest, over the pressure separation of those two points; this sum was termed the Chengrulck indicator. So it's 376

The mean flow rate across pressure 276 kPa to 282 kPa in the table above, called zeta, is 367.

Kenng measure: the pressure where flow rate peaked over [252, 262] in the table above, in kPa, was 259.0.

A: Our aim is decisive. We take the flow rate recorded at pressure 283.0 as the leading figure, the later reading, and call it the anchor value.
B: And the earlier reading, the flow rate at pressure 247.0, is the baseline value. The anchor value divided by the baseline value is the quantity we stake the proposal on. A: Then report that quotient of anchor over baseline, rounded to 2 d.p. 0.89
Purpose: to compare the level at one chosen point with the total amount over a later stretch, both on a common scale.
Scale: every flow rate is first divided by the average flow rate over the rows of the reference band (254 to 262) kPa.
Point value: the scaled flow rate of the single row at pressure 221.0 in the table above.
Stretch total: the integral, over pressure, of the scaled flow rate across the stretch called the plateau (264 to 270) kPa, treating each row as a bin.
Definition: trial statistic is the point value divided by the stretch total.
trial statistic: 0.174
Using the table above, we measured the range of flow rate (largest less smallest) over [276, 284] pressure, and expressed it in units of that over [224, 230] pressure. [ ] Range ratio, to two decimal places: 0.89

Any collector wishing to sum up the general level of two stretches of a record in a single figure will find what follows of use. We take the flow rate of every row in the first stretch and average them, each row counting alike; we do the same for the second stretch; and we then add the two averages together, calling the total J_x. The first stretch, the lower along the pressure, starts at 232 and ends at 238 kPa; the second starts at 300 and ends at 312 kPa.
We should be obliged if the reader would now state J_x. 751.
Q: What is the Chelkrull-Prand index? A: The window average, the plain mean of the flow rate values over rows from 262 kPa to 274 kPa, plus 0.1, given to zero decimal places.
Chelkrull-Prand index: 365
